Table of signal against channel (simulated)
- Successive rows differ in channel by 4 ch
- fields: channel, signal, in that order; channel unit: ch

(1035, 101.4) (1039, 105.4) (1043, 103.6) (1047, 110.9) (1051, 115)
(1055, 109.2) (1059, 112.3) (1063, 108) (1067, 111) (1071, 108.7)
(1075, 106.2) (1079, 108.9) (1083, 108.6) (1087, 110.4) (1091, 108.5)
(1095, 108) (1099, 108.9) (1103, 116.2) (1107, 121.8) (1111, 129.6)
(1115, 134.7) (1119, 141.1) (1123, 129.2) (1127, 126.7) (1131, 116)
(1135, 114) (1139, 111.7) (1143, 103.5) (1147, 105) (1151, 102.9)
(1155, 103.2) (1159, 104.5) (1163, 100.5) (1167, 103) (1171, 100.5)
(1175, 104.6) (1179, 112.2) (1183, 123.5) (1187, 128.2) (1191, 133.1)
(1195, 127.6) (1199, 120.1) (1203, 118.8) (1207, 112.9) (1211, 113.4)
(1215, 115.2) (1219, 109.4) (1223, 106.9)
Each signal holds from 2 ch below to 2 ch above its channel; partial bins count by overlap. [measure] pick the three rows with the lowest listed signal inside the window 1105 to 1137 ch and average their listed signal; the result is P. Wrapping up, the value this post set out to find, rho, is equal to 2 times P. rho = 235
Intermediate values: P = 117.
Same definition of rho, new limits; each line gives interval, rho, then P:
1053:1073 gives 217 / 109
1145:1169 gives 204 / 102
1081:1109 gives 217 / 108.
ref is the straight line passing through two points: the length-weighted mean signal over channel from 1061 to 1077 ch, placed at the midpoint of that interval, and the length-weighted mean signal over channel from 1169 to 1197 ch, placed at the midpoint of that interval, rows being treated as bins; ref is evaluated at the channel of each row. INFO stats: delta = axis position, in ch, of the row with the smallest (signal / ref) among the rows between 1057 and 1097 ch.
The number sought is 1075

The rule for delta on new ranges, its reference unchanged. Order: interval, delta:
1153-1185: 1171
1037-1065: 1043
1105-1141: 1139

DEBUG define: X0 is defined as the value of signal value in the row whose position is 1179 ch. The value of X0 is 112.2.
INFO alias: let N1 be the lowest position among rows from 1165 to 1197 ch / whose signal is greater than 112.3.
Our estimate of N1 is 1183 ch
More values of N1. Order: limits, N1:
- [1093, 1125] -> 1103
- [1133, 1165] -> 1135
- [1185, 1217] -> 1187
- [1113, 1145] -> 1115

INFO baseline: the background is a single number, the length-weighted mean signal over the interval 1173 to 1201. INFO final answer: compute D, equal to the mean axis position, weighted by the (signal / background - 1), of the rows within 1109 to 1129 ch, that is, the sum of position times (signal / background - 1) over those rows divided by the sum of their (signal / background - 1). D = 1118.2 ch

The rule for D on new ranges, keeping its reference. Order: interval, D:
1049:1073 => 1062.0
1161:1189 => 1167.9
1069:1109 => 1085.6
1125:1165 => 1151.3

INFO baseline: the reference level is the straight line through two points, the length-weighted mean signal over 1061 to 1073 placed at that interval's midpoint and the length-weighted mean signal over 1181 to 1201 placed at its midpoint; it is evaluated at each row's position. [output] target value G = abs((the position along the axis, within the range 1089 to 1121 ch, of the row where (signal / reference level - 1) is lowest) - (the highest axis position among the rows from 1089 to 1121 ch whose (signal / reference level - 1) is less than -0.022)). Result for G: 4 ch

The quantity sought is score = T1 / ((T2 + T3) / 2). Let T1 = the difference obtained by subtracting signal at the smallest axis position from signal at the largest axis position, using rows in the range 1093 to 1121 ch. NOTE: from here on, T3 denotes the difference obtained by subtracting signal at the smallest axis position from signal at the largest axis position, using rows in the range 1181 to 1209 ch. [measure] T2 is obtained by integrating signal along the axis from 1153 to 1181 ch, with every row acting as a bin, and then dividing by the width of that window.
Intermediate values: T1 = 33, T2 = 104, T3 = -11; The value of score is 0.7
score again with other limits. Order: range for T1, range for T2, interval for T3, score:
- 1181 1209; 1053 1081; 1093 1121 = -0.1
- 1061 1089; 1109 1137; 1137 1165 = 0.0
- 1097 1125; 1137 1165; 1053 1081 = 0.4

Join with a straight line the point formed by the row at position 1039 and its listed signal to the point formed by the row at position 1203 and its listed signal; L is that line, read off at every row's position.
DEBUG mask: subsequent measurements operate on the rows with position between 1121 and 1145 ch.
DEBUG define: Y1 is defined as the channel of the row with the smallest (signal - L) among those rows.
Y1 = 1143 ch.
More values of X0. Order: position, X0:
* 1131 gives 116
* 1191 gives 133.1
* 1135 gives 114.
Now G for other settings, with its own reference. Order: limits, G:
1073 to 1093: 16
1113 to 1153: 0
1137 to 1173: 0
